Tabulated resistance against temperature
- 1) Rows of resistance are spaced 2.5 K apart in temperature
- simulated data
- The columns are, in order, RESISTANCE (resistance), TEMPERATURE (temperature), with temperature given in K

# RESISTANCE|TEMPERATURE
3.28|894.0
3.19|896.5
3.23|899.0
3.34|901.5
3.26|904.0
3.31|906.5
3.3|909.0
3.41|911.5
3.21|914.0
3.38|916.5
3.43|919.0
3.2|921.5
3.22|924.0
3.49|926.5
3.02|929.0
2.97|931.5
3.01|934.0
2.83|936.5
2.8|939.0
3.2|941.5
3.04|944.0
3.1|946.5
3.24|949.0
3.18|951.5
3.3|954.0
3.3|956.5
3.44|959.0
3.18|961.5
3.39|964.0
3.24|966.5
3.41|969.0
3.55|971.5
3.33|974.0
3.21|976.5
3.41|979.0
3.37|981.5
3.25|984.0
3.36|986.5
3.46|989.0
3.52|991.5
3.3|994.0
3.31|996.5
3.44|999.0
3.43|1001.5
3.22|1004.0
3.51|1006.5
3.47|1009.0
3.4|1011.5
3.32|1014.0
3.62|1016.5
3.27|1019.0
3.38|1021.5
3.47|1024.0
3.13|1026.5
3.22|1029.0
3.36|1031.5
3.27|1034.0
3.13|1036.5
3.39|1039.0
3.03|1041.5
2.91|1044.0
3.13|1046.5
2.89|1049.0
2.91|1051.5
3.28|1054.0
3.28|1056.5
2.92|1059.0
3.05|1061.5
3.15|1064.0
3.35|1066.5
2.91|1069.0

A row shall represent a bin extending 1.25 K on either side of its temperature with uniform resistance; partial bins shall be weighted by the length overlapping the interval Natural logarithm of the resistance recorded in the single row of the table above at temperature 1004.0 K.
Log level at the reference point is 1.17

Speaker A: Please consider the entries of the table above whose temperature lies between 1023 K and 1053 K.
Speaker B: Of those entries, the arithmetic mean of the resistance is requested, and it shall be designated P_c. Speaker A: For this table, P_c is 3.15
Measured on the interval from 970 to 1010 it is 3.38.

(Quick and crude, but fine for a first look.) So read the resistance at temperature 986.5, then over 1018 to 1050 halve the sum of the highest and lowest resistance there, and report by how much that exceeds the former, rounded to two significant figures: -0.18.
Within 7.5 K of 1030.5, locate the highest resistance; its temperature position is 1024.0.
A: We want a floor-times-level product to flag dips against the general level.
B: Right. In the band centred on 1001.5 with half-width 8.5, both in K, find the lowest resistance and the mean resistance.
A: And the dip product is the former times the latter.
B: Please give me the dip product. 10.9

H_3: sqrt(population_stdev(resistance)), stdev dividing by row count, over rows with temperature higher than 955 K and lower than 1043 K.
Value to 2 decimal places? 0.36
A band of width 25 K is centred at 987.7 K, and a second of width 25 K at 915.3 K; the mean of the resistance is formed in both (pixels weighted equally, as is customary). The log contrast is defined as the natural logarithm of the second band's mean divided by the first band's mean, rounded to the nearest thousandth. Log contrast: -0.013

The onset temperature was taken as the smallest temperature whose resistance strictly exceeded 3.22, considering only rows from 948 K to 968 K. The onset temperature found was 949.0 K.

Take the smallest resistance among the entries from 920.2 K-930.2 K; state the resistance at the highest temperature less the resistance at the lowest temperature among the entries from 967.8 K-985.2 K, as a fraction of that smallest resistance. -0.05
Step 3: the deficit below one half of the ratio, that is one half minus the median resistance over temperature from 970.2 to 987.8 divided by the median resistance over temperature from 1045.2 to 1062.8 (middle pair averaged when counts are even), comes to -0.60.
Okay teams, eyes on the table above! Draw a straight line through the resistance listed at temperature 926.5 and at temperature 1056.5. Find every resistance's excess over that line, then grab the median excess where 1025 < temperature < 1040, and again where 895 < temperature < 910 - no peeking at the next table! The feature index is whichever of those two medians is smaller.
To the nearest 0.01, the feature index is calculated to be -0.24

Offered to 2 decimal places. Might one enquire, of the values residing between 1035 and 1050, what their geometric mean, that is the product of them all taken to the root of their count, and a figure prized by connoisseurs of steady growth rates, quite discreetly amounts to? 3.08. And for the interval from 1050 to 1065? 3.09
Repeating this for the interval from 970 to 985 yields 3.35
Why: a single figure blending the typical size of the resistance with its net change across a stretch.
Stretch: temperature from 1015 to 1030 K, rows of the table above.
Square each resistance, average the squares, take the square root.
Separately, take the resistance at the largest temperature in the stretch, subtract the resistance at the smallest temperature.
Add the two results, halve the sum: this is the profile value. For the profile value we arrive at 1.5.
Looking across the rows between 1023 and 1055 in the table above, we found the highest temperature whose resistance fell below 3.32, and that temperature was 1054.0 K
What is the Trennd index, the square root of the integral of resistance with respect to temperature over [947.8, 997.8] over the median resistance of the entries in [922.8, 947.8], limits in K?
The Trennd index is 7.4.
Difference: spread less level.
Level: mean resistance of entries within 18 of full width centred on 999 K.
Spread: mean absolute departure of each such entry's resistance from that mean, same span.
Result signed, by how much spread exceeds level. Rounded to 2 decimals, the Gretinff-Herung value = -3.29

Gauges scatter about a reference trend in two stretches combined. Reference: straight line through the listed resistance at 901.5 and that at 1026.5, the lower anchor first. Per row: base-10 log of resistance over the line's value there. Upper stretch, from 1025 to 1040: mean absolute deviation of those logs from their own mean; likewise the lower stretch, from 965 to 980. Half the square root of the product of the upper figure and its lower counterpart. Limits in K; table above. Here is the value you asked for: 0.0063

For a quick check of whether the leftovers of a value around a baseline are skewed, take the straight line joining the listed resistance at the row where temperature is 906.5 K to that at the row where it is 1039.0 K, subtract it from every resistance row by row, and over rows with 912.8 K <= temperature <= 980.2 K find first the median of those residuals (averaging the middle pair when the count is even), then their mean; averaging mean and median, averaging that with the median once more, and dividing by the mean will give 1.0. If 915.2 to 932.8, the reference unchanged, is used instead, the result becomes 1.2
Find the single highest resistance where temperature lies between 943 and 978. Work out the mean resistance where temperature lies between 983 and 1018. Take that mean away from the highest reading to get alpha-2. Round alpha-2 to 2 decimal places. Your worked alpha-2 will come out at 0.15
